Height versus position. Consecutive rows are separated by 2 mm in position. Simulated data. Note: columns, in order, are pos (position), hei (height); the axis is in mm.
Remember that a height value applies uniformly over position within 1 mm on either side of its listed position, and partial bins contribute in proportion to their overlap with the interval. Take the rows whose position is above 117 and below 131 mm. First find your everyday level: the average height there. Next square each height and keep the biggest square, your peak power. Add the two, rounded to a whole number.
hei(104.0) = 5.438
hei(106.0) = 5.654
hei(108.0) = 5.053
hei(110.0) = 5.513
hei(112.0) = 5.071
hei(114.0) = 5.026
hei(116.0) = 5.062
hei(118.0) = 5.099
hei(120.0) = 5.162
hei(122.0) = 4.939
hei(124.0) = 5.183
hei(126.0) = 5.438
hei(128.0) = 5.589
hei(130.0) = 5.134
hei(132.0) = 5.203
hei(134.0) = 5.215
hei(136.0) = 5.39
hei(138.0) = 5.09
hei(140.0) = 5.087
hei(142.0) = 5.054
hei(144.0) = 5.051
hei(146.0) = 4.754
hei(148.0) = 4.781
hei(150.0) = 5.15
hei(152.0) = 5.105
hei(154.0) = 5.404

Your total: 36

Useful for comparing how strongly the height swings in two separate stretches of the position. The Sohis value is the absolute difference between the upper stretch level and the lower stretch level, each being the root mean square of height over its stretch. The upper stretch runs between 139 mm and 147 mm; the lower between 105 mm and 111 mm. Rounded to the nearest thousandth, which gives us 0.424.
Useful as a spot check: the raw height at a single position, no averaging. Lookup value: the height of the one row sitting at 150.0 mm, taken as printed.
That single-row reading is 5.15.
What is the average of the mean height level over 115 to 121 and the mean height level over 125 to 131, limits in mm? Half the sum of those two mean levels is 5.25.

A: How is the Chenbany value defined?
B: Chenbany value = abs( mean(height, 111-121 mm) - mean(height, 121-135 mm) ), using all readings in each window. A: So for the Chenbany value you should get 0.16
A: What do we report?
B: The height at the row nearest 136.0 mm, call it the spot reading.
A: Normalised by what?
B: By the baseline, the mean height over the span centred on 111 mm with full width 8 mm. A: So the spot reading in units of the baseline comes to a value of 1.04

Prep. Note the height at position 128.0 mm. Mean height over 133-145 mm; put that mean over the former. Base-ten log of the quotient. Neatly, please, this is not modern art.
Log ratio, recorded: -0.036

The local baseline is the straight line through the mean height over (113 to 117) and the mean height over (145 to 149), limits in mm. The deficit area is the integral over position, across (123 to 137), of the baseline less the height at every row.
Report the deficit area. -5.50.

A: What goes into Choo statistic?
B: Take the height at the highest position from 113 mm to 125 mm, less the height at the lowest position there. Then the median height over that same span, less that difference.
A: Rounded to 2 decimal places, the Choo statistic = 4.92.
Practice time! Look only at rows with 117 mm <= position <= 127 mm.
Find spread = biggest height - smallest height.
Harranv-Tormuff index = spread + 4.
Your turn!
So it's 4.50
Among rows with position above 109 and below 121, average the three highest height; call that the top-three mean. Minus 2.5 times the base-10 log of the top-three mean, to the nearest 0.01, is -1.80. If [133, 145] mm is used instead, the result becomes -1.80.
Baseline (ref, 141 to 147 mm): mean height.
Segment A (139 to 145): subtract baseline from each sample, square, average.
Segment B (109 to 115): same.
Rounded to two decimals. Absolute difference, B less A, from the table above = 0.10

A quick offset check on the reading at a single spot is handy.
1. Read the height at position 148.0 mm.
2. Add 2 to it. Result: 6.78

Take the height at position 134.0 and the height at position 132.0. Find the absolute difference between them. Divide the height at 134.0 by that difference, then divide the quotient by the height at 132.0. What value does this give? 84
